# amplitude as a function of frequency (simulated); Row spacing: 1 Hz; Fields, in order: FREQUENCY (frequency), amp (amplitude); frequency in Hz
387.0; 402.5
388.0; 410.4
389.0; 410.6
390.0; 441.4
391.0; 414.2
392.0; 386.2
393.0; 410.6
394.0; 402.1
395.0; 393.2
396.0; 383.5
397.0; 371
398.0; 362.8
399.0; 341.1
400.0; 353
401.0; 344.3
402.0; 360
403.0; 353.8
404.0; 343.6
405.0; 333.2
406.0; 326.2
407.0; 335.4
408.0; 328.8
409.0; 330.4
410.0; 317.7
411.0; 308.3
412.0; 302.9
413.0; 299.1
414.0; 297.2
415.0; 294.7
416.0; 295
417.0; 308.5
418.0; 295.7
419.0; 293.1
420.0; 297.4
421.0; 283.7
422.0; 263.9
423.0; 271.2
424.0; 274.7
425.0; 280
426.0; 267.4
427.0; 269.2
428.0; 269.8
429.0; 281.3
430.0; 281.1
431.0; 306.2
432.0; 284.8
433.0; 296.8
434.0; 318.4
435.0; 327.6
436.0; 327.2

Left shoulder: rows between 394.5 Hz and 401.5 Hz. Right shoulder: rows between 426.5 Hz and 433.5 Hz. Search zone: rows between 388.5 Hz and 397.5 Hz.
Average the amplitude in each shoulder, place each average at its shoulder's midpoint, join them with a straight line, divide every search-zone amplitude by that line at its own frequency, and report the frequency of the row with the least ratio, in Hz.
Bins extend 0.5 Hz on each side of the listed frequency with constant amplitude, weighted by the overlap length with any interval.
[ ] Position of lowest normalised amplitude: 397.0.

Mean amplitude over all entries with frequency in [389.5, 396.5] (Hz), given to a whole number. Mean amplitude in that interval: 404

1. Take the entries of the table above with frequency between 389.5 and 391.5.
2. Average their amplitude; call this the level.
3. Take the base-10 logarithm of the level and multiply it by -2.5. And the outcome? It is -6.6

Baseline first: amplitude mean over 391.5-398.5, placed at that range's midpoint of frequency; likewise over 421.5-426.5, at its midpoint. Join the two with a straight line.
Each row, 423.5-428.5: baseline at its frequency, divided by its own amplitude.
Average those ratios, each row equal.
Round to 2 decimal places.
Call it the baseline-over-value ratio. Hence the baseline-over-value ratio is 0.97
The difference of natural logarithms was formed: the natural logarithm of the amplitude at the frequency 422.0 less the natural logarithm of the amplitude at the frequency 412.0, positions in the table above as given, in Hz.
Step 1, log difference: -0.14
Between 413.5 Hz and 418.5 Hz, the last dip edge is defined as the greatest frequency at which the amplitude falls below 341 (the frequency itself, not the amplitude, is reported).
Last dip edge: 418.0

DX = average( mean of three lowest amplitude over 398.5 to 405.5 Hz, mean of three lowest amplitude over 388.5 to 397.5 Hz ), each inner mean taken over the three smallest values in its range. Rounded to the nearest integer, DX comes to 360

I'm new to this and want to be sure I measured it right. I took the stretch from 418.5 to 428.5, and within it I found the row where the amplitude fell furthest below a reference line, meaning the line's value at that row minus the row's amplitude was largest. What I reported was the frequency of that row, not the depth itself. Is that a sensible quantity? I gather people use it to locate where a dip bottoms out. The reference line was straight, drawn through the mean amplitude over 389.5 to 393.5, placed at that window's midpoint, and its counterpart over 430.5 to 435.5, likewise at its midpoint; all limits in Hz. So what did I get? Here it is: 422.0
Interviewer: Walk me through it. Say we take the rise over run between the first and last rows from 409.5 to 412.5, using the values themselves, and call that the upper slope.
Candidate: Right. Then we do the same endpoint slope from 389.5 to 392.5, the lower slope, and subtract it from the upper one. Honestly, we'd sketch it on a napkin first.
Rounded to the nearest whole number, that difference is 20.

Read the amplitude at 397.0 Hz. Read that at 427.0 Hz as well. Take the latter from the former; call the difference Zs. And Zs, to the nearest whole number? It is 102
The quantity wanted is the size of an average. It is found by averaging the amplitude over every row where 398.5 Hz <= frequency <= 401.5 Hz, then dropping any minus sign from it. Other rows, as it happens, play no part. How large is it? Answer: 346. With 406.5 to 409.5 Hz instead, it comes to 332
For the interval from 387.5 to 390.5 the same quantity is 421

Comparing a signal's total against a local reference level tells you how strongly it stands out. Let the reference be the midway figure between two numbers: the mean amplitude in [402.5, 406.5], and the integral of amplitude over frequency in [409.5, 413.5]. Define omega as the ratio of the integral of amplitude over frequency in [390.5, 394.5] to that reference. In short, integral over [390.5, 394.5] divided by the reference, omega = 2.1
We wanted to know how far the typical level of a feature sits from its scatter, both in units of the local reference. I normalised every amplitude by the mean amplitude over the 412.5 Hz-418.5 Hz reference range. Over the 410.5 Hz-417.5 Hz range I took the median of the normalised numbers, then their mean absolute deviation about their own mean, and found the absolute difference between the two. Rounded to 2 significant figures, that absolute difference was 0.99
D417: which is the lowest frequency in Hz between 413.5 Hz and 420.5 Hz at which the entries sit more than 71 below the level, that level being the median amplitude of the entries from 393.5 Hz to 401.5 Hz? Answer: 415.0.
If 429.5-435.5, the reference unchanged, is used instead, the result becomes 430.0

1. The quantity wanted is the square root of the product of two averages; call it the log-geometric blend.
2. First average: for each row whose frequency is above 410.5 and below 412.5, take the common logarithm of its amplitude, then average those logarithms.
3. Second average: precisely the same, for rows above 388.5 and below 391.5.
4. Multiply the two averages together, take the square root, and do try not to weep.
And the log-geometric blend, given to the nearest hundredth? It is 2.55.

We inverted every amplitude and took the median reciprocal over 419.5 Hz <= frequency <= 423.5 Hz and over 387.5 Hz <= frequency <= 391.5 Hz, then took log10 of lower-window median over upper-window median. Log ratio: -0.172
